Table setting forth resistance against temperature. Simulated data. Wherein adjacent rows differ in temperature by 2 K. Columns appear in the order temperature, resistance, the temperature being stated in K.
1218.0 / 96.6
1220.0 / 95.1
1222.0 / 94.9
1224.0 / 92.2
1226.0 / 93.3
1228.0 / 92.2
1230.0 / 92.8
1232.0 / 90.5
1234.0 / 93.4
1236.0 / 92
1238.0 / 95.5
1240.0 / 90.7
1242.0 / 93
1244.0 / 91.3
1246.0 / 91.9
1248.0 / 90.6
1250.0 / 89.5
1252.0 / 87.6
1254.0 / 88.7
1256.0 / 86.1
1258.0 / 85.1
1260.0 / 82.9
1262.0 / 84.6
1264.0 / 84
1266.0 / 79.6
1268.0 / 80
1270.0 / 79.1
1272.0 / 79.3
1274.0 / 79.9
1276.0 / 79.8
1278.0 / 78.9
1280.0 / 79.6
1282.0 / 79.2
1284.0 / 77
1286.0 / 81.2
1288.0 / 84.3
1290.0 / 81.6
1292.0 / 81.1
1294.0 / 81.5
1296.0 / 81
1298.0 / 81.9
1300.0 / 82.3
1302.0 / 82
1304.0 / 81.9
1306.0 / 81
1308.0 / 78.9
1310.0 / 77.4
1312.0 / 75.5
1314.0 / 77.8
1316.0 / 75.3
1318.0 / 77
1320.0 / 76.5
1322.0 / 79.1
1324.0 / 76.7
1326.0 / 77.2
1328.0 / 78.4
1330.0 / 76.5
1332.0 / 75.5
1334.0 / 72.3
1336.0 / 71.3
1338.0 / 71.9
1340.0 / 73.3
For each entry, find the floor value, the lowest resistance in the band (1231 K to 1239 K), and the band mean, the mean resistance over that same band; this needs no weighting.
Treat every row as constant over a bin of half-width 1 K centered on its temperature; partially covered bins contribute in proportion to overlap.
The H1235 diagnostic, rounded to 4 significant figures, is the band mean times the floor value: 8403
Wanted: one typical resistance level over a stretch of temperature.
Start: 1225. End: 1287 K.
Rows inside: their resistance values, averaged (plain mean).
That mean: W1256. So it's 86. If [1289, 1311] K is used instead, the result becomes 81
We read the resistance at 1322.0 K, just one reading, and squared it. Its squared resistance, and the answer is 6257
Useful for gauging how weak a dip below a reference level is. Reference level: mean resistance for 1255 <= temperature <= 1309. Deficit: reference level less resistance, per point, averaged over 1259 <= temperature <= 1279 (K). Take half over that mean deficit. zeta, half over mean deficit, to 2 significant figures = 1.1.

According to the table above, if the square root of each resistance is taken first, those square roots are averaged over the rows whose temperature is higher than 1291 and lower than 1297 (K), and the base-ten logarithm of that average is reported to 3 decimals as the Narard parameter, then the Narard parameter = 0.955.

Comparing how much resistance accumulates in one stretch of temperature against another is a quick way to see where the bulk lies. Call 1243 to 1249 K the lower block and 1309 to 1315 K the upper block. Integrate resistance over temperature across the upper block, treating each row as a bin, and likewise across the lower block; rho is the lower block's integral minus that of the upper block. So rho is 86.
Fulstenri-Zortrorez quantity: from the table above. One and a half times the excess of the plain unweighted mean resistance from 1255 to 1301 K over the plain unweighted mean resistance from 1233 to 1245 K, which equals -17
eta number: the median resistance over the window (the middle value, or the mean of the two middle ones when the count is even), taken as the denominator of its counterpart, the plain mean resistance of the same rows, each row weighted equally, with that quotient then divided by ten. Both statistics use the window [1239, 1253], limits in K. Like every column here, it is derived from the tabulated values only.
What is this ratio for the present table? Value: 0.100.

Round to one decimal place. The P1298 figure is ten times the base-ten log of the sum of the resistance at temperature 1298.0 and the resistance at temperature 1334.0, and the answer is 21.9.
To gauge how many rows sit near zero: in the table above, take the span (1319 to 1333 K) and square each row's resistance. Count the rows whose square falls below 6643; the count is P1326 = 7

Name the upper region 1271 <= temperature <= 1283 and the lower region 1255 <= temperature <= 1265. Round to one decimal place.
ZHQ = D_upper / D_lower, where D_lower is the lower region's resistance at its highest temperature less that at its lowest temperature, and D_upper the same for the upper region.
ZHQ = 0.0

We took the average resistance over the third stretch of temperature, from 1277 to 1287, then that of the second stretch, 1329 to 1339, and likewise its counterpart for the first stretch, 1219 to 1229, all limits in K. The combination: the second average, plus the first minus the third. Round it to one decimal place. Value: 87.9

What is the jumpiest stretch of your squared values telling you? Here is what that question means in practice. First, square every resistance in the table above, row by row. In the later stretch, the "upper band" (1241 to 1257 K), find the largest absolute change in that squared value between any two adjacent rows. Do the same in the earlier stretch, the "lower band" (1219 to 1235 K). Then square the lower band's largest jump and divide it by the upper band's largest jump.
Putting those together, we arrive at 626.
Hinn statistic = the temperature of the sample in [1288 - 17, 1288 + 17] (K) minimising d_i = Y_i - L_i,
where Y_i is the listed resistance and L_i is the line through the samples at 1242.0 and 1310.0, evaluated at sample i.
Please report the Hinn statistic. 1272.0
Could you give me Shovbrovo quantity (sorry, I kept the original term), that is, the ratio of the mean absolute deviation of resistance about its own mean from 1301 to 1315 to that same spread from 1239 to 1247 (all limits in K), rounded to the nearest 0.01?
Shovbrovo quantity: 2.86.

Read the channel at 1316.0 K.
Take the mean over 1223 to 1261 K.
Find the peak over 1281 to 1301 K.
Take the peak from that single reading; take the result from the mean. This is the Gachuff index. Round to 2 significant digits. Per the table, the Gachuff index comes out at 99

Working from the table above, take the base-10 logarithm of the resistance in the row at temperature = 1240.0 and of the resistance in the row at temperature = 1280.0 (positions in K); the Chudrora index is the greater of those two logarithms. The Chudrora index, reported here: 1.96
